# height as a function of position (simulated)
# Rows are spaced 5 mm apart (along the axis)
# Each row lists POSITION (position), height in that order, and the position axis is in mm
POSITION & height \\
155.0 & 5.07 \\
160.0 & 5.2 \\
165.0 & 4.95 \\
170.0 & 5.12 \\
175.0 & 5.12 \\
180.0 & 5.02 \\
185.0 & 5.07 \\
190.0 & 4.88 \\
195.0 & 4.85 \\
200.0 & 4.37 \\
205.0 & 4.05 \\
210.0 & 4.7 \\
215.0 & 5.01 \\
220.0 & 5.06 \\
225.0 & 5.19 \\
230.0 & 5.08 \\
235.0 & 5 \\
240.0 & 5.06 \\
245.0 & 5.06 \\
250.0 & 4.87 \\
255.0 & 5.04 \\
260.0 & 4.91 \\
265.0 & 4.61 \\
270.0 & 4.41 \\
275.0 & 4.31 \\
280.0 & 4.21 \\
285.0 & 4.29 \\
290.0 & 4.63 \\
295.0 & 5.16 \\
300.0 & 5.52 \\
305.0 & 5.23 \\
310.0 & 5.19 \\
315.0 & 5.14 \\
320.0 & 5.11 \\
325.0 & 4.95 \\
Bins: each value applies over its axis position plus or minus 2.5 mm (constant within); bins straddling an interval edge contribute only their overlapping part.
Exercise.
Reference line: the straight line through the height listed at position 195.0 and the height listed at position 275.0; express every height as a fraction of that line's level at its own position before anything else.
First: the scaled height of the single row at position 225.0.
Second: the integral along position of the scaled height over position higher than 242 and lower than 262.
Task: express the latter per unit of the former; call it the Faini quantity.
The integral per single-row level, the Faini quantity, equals 19.9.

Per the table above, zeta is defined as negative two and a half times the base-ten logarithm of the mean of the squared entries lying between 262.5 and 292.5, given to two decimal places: -3.22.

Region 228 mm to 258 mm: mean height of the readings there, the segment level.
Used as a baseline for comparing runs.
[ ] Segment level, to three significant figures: 5.02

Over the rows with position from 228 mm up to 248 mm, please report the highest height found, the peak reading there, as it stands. 5.08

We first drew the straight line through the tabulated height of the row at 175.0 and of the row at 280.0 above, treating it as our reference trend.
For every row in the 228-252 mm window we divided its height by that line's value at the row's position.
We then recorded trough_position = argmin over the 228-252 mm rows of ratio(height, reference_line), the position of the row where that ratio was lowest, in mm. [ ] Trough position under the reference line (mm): 235.0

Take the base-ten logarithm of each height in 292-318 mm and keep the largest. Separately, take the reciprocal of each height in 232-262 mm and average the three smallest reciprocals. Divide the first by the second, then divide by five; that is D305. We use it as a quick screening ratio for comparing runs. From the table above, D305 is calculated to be 0.750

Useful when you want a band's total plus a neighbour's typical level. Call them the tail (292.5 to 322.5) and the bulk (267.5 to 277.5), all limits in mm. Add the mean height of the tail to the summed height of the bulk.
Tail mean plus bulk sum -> 13.9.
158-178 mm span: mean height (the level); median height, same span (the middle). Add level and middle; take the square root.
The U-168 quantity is 3.196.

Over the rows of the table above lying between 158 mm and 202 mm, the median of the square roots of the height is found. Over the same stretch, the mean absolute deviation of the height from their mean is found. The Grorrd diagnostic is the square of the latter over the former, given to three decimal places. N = 0.013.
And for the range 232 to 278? 0.027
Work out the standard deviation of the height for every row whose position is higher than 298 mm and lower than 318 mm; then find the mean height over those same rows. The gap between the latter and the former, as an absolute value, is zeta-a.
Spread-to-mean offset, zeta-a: 5.1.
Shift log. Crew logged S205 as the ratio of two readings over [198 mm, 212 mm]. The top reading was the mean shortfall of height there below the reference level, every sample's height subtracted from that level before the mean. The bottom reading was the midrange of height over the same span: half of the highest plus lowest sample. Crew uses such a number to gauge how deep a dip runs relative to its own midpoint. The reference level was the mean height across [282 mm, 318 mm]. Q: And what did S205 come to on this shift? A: 0.15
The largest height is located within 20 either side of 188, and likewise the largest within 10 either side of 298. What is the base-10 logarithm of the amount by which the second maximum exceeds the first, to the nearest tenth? -0.4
